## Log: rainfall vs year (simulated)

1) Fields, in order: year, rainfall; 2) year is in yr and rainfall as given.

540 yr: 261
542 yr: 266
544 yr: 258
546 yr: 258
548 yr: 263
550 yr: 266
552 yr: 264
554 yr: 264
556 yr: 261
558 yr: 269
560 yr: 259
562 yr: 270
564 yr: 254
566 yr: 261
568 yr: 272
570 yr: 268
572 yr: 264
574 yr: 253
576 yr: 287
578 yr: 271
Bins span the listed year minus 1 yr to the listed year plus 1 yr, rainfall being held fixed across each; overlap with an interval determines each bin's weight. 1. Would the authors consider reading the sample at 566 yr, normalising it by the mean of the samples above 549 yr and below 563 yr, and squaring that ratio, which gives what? 0.97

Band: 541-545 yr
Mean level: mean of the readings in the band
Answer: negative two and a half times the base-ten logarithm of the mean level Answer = -6.05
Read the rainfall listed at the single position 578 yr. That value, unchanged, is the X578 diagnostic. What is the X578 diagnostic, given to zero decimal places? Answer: 271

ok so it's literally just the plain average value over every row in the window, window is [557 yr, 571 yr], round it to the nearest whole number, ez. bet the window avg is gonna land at 265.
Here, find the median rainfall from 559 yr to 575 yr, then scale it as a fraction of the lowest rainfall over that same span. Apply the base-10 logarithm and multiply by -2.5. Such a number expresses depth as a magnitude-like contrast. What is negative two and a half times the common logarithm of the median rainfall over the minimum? -0.040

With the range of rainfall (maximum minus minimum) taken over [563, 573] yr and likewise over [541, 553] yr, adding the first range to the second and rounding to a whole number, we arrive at 26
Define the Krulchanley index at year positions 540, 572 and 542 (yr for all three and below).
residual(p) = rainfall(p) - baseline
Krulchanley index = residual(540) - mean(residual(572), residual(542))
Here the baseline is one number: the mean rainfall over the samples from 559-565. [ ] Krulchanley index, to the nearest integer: -4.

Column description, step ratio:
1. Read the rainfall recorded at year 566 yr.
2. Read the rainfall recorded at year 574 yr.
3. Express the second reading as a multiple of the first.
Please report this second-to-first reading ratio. 0.97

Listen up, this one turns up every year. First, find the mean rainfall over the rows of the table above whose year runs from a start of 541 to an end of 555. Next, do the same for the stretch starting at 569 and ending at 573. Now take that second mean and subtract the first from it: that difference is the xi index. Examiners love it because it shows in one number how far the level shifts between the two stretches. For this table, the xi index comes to 3.3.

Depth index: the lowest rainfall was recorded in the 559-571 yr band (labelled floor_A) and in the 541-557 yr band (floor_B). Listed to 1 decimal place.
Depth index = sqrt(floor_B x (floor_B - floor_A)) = 32.1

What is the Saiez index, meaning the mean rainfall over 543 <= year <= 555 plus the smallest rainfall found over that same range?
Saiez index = 520.2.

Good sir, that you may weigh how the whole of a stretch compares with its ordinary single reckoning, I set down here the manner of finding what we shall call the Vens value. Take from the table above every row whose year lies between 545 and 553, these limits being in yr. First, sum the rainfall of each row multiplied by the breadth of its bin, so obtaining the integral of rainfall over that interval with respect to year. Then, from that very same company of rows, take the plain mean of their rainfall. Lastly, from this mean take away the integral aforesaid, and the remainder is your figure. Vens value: -1839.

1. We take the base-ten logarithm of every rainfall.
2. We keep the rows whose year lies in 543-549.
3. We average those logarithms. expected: 2.41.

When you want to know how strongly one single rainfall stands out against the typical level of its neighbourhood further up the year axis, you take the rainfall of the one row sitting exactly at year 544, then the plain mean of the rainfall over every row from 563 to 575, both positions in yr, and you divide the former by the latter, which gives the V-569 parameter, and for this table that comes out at 0.98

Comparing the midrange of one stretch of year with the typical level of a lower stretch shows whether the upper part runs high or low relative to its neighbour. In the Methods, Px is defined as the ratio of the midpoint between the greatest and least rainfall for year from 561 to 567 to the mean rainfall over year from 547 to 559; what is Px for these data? 0.99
